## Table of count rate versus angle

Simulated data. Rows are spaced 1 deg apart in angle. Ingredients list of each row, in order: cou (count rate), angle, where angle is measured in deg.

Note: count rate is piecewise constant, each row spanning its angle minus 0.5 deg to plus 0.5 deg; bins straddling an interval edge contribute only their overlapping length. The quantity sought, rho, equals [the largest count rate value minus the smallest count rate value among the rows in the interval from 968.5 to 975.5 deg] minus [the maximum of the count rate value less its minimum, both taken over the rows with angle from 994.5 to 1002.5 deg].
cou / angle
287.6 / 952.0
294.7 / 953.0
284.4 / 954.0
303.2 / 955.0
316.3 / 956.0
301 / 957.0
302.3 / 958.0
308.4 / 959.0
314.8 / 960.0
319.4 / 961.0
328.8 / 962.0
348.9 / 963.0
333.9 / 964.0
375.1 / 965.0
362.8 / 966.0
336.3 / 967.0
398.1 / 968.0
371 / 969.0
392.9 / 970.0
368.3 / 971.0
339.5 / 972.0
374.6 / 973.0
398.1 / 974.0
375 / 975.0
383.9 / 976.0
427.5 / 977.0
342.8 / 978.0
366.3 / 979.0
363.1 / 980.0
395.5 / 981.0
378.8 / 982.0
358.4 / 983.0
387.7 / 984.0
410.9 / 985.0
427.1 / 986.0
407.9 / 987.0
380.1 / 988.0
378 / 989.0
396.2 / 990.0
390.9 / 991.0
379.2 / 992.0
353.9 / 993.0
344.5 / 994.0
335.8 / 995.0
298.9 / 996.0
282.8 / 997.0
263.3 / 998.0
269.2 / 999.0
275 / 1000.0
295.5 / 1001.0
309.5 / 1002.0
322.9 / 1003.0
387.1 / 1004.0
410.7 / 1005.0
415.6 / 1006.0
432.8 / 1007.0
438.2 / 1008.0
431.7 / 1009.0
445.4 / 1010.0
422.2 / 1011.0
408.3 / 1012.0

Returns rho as -14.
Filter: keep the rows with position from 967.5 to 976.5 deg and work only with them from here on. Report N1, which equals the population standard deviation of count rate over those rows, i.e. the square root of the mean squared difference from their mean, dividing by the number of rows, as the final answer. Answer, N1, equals 17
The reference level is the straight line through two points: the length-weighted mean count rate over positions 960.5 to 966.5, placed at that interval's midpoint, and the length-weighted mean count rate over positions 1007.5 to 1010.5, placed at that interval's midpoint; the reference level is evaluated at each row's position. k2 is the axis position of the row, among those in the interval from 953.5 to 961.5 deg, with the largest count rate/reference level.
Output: 956.0 deg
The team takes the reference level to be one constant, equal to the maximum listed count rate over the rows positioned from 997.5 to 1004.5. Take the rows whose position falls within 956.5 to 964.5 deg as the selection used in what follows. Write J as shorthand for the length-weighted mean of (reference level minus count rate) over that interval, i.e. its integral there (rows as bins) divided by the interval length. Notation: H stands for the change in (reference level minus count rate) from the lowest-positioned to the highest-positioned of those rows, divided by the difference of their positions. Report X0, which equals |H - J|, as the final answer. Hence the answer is 72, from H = -5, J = 67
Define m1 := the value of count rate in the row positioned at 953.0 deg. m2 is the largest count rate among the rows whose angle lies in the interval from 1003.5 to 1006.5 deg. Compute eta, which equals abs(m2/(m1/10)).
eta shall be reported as 14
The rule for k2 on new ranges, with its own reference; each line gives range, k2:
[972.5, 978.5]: 977.0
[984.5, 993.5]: 986.0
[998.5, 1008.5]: 1008.0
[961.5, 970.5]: 968.0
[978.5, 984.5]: 981.0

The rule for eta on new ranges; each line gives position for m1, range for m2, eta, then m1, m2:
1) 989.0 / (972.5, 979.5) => 11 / 378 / 427.5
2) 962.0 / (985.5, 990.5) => 13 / 328.8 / 427.1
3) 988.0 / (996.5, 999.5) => 7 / 380.1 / 282.8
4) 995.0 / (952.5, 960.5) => 9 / 335.8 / 316.3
